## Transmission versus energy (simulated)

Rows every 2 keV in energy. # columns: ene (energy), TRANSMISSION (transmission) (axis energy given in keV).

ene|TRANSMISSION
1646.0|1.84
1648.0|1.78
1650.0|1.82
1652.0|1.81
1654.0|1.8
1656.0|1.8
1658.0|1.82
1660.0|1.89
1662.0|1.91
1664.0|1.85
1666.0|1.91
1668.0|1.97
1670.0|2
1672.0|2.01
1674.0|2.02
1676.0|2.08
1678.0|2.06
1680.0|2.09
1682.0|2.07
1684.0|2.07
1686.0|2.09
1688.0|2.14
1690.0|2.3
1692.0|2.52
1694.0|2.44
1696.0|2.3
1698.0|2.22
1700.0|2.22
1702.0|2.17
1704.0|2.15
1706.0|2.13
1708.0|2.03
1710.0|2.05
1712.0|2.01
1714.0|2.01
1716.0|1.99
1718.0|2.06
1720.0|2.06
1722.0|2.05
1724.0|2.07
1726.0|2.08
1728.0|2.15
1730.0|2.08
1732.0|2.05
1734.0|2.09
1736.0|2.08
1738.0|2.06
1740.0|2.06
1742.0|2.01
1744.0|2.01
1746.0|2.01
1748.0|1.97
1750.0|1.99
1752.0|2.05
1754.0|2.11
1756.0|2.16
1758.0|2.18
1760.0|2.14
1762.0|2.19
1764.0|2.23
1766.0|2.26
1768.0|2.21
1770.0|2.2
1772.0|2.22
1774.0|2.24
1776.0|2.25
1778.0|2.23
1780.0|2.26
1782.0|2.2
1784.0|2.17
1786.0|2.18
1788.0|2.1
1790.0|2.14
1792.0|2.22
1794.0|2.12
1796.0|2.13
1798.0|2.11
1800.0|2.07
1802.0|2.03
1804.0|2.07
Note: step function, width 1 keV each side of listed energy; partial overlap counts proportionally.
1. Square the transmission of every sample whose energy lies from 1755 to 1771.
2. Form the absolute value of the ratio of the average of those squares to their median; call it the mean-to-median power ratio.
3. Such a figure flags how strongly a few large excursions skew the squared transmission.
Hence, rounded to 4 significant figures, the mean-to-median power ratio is 1.001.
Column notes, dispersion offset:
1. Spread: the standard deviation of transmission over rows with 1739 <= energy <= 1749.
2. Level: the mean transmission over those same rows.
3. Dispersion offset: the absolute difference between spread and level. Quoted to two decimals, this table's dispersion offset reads 1.98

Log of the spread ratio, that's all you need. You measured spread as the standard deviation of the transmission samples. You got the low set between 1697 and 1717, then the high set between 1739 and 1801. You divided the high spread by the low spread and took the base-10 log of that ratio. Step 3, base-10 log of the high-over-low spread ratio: 0.0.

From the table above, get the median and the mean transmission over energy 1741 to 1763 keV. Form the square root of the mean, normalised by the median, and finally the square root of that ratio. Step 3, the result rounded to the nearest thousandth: 0.838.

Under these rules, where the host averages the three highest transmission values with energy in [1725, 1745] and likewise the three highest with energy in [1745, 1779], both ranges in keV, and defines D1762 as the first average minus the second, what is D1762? -0.14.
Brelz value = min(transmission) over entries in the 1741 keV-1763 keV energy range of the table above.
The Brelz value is 1.97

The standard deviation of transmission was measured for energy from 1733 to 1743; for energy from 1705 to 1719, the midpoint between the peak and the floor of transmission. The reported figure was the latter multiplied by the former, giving 0.06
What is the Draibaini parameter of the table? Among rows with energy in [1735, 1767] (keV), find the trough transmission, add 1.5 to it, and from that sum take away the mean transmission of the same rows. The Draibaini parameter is 1.38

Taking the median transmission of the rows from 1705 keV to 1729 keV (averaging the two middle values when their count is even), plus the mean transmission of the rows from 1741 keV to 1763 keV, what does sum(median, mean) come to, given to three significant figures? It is 4.13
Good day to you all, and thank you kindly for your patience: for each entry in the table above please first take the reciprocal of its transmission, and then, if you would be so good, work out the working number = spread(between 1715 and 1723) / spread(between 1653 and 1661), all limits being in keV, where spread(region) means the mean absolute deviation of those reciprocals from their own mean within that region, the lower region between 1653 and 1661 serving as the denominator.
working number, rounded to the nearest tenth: 0.7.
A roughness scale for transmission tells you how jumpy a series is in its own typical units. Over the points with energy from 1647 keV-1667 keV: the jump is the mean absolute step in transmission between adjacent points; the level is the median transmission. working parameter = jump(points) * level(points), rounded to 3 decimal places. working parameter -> 0.059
